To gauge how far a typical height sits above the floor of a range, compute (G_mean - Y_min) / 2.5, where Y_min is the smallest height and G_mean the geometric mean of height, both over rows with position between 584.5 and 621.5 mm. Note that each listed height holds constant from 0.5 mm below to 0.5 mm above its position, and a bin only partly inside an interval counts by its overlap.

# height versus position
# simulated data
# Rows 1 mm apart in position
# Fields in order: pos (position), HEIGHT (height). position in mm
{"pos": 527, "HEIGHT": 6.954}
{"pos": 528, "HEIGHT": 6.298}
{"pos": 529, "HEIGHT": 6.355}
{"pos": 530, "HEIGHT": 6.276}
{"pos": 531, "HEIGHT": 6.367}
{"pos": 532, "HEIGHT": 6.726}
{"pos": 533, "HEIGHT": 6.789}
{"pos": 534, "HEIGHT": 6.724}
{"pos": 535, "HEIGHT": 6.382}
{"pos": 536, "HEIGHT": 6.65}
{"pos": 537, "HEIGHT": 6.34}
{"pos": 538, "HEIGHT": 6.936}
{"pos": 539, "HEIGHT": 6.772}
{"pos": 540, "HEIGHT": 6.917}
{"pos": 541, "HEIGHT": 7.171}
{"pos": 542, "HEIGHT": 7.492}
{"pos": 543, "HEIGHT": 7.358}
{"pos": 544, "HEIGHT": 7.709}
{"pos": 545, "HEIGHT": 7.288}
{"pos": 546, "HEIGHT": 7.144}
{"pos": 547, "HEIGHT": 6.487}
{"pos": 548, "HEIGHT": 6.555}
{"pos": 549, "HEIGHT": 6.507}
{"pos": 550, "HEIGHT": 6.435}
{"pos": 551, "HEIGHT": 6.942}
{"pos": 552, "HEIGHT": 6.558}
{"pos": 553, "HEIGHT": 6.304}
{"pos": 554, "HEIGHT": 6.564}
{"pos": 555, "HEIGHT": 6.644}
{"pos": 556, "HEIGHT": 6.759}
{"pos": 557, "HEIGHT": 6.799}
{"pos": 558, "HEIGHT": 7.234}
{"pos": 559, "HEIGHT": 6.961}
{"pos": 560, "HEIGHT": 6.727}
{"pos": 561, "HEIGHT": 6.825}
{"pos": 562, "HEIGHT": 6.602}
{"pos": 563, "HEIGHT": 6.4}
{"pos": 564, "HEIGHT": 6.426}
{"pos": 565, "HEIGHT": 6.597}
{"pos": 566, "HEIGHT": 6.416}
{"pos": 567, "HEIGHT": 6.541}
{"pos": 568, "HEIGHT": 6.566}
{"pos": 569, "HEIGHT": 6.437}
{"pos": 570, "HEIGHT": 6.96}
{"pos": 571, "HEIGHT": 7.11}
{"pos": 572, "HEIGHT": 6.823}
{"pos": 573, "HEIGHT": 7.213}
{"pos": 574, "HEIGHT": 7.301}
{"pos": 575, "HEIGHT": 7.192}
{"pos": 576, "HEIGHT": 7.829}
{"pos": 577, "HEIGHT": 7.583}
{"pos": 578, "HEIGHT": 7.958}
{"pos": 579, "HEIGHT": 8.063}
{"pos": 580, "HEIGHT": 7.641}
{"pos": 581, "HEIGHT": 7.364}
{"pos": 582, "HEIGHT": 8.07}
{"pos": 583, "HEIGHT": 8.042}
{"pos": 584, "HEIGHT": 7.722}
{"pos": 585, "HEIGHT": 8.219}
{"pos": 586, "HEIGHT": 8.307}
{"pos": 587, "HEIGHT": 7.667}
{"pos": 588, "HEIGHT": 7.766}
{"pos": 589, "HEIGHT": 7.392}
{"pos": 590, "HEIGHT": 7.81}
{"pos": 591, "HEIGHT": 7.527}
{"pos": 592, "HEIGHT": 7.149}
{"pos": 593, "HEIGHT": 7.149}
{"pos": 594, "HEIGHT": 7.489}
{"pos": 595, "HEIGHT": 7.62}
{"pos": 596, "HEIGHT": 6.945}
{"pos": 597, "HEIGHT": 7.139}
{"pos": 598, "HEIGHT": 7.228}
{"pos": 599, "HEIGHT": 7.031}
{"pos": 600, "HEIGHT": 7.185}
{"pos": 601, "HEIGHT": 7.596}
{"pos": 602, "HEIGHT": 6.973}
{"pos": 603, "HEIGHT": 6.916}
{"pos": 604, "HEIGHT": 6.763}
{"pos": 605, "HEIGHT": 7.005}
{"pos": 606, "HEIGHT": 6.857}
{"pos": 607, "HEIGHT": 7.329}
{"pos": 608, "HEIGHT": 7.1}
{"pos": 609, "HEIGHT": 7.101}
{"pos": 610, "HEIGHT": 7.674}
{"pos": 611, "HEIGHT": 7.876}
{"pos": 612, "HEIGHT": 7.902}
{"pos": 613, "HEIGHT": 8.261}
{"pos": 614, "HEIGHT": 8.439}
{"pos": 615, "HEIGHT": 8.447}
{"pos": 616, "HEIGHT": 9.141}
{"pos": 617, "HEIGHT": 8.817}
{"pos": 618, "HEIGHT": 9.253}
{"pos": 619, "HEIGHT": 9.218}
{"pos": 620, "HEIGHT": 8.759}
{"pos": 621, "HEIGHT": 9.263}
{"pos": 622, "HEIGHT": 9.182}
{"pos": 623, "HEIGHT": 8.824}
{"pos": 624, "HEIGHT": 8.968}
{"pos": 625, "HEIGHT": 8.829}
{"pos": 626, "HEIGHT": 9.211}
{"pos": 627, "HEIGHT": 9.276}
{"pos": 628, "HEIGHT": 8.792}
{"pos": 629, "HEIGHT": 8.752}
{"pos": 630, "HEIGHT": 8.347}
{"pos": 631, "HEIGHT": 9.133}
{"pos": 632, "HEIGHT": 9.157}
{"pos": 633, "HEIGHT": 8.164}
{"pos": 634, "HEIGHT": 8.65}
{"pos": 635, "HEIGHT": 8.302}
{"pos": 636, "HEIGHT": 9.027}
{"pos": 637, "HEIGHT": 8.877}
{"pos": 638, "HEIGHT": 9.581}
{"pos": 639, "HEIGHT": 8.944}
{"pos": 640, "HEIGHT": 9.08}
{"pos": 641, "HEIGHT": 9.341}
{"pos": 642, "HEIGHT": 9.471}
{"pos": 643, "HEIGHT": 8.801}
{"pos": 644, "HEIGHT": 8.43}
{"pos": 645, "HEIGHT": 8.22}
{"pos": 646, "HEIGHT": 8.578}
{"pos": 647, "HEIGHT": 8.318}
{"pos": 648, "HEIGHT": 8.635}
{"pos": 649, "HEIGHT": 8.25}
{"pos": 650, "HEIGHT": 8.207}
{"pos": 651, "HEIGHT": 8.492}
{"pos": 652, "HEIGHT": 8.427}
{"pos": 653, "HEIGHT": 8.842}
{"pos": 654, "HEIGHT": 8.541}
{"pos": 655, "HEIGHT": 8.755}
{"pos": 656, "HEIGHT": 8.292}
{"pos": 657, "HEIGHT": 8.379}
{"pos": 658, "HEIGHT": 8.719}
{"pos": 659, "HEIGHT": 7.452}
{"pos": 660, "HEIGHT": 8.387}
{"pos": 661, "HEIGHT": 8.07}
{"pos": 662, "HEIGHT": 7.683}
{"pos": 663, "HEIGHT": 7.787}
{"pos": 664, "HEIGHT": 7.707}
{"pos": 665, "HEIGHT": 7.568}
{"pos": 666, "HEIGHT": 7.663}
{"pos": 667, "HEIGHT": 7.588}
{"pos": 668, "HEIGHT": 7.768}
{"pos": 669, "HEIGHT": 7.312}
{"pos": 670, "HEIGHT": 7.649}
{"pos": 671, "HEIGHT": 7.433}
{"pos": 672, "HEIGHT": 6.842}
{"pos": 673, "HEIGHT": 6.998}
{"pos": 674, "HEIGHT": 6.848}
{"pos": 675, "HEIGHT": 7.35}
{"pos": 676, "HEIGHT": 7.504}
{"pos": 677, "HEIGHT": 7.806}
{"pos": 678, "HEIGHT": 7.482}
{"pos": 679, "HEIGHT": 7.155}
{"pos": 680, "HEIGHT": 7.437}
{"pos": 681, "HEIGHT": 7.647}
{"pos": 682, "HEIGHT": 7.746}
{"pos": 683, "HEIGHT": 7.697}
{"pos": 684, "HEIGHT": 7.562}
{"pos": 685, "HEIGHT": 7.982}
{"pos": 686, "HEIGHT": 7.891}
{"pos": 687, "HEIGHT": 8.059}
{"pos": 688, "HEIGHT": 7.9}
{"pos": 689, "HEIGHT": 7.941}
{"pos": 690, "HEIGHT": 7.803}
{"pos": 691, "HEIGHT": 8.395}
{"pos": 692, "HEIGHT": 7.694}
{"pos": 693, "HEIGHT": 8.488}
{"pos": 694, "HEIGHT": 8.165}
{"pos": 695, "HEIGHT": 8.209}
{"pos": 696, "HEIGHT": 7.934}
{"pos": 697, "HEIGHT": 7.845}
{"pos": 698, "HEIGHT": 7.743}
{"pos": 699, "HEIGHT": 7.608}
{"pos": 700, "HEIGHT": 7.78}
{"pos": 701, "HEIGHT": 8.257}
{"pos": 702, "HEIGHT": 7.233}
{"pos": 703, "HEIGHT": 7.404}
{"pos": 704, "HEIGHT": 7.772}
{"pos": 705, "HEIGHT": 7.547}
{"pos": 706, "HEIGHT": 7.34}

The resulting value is 0.38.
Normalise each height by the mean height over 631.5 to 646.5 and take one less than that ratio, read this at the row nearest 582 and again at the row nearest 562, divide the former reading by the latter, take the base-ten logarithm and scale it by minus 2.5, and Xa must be 1.2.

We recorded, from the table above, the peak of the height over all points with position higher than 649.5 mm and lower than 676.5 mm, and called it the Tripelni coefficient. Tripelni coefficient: 8.842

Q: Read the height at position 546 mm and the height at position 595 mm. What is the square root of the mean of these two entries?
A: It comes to 2.72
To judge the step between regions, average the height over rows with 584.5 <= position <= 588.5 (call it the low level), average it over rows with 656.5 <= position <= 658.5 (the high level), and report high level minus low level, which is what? 0.6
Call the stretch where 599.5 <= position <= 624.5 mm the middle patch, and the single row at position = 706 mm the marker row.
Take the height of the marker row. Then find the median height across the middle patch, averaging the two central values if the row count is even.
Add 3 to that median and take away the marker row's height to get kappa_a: 3.6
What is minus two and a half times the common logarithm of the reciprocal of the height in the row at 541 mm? 2.14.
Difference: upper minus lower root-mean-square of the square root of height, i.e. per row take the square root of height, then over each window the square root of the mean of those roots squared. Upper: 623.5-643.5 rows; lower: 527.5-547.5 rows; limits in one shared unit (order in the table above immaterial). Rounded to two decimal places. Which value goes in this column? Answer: 0.38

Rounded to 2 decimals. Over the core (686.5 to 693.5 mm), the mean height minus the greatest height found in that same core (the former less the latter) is -0.45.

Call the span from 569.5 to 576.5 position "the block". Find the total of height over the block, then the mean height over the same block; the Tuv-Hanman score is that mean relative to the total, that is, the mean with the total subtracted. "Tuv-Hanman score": -43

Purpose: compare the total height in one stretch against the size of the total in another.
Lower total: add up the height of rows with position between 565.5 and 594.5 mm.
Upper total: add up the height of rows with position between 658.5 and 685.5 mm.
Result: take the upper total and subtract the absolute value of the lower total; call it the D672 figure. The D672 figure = -11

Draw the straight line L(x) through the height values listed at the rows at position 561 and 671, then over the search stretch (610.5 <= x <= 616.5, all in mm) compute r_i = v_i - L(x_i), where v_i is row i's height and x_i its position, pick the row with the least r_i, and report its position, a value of 611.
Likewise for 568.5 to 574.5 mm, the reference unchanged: 569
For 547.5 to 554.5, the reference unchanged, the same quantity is 553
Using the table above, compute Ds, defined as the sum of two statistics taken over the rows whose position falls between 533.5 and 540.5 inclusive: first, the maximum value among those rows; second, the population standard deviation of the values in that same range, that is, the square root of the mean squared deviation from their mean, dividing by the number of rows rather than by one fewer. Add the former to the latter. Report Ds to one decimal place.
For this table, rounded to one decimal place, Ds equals 7.2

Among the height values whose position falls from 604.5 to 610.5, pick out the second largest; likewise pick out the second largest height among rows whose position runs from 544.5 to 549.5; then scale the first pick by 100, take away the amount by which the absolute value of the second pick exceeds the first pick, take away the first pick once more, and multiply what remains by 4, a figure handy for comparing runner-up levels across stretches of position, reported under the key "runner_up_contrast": 2903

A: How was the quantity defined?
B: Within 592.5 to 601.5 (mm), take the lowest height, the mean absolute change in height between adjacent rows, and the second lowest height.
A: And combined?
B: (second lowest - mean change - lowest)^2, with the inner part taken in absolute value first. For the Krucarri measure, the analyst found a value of 0.035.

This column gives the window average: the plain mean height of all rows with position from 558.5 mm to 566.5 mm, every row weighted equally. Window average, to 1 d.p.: 6.6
